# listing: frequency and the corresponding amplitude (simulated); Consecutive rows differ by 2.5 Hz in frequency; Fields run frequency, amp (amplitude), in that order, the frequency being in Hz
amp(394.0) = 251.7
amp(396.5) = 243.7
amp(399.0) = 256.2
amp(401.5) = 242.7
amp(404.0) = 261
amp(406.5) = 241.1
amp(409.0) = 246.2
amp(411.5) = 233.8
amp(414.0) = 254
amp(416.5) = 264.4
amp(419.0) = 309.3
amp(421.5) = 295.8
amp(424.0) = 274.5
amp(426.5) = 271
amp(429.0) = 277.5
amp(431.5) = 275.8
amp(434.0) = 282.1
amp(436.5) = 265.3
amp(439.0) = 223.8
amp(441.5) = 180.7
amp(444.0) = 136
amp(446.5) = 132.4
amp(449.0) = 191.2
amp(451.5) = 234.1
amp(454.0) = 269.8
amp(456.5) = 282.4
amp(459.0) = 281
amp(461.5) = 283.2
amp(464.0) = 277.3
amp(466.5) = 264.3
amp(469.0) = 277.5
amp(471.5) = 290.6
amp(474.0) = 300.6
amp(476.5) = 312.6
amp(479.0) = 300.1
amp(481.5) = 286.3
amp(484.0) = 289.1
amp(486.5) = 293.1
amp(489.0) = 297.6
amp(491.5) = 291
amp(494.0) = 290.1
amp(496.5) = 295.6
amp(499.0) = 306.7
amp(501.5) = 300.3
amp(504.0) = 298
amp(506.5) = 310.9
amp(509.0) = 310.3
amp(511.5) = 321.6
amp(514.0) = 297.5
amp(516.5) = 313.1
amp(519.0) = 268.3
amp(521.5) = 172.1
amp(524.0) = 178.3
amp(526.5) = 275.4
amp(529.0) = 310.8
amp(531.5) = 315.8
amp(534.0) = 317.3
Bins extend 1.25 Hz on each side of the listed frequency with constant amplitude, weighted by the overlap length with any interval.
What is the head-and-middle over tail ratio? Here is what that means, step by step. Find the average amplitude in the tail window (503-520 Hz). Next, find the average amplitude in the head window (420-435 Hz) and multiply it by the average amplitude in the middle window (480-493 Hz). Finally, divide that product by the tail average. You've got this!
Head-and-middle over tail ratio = 269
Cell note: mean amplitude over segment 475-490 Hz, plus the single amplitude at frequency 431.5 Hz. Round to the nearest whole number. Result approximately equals 572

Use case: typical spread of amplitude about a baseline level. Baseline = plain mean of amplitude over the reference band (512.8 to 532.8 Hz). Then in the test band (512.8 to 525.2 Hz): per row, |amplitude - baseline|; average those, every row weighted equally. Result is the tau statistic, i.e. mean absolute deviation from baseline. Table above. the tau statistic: 52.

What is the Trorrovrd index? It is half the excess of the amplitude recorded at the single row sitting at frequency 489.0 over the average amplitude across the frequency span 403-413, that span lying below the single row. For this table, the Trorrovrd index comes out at 26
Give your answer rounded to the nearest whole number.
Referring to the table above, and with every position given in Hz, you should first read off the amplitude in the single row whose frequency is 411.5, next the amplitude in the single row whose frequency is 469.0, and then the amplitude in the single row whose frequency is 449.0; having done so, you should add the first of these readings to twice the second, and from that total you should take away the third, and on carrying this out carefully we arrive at 598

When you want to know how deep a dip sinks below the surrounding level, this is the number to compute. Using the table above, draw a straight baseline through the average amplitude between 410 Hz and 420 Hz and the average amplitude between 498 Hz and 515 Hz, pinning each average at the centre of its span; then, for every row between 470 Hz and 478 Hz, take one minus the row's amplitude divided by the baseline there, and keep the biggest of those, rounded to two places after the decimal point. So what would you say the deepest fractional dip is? 0.00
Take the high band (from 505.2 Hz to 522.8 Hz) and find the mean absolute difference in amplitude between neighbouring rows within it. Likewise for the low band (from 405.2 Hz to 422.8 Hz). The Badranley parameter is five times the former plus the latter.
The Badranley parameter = 178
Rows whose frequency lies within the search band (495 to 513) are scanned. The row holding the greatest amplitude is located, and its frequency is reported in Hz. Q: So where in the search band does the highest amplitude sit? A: 511.5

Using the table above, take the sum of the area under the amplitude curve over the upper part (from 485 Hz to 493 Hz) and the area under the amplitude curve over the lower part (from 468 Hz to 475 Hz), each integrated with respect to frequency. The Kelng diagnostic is 4376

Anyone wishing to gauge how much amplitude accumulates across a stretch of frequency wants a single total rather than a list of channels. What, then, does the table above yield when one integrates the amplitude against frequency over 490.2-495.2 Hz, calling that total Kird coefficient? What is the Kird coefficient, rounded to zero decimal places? 1453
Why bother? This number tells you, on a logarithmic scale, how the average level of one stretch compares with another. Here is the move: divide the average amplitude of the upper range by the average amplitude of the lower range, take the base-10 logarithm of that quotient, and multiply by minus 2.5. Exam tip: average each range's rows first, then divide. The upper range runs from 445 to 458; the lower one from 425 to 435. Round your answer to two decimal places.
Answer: 0.24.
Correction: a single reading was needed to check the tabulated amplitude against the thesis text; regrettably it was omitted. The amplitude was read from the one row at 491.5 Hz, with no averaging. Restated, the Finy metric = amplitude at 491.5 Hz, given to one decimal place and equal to 291.0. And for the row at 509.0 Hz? 310.3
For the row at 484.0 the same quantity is 289.1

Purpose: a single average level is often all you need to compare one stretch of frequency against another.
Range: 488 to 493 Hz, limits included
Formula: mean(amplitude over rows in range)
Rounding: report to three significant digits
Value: 294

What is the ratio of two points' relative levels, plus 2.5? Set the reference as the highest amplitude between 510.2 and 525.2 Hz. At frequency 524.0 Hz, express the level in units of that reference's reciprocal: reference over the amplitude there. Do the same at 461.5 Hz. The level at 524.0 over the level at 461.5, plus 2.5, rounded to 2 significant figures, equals 4.1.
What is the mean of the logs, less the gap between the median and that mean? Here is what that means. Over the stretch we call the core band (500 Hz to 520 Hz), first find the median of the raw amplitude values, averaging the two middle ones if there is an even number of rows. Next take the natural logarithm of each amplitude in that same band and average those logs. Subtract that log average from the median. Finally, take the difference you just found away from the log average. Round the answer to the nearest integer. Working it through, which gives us -294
